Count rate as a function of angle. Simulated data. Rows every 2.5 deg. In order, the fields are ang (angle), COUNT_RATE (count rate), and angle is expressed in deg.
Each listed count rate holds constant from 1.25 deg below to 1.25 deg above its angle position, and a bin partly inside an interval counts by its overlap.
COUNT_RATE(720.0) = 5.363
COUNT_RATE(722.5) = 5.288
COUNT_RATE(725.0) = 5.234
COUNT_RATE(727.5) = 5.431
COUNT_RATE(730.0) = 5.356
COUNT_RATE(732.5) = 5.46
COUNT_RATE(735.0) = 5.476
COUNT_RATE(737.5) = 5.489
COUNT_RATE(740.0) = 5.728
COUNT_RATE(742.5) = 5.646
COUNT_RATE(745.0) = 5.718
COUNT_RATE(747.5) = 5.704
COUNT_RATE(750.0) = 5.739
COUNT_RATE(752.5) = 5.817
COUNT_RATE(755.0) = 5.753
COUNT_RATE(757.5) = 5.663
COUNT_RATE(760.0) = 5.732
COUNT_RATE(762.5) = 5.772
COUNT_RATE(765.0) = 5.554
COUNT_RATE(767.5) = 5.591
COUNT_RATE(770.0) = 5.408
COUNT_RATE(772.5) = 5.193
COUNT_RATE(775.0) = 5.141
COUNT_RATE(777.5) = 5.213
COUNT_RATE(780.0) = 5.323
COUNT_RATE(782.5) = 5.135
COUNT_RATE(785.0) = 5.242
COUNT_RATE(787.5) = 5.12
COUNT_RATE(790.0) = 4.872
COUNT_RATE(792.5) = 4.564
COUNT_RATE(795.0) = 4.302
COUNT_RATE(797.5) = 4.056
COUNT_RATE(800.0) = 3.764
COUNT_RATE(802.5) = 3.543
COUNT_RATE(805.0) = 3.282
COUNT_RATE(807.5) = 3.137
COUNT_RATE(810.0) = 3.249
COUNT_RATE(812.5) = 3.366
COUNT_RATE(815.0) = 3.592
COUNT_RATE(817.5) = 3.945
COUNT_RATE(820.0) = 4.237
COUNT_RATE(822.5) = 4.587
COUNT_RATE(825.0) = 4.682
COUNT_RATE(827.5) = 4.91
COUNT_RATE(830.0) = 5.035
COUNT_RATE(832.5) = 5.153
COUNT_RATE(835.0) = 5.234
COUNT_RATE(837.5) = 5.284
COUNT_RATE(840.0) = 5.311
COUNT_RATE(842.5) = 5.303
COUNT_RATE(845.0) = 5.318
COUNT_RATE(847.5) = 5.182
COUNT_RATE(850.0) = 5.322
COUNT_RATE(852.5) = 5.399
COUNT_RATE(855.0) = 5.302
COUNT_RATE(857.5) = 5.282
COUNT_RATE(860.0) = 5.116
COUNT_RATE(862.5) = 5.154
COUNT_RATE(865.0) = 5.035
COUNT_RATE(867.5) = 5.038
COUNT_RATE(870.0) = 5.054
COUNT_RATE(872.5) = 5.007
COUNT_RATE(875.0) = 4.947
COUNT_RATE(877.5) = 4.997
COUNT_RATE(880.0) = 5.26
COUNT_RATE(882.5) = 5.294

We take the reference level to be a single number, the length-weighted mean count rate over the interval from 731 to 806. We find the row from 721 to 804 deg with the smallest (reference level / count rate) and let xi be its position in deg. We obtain 752.5 deg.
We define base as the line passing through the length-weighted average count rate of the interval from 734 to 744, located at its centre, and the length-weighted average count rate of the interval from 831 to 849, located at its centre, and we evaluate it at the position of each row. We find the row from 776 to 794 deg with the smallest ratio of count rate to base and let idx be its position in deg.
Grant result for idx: 792.5 deg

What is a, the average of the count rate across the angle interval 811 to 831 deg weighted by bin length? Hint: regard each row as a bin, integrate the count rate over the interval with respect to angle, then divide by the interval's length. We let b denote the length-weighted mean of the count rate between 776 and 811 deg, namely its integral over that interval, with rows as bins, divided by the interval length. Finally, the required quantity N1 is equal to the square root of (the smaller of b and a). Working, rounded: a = 4.3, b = 4.4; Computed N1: 2.07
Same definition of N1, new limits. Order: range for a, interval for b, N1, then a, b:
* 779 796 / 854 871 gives 2.22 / 4.9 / 5.1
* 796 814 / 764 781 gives 1.87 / 3.5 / 5.3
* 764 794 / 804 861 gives 2.16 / 5.2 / 4.7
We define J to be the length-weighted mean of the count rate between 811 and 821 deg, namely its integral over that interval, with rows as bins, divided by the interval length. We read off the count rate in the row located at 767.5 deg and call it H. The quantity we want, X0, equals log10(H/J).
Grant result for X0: 0.17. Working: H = 5.591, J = 3.76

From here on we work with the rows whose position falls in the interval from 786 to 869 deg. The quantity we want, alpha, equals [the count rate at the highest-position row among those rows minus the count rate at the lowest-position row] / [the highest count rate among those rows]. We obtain -0.02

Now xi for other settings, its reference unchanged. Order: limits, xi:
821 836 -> 835.0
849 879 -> 852.5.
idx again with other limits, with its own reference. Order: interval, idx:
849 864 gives 860.0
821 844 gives 822.5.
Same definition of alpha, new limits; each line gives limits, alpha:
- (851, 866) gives -0.07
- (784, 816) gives -0.31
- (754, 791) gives -0.15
